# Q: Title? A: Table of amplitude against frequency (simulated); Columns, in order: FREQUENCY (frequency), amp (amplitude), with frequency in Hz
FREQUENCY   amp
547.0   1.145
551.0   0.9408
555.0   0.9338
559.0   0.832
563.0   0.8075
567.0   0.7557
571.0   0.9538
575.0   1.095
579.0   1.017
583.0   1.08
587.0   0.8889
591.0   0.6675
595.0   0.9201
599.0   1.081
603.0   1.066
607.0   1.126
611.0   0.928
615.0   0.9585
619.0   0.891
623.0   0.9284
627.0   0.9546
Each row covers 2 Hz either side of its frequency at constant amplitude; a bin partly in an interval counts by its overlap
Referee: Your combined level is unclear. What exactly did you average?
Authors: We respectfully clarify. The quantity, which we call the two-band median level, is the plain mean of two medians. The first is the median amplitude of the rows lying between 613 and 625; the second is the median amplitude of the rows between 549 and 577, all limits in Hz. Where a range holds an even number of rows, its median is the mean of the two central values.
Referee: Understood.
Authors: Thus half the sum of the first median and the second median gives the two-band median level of 0.93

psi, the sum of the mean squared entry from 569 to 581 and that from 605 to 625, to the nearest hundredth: 1.99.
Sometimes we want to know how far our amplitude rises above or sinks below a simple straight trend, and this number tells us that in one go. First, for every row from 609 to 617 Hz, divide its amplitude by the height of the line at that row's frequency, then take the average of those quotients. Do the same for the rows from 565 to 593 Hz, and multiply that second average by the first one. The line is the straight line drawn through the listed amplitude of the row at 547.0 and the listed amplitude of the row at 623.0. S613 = 0.86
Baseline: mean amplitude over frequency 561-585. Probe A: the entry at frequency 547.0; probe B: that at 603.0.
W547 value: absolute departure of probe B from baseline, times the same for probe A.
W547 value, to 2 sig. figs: 0.022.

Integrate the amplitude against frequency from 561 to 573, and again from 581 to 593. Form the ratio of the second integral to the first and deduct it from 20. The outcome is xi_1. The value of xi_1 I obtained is 19.0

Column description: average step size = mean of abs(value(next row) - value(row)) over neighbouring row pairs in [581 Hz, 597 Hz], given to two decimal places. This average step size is 0.22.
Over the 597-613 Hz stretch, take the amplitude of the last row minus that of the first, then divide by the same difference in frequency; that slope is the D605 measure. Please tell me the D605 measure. -0.013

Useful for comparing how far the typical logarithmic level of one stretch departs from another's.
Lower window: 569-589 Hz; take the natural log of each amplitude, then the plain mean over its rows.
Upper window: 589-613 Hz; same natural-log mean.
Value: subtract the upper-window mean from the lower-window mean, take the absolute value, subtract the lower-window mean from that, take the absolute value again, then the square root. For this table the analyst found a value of 0.22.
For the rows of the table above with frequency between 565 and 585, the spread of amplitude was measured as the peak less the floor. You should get 0.3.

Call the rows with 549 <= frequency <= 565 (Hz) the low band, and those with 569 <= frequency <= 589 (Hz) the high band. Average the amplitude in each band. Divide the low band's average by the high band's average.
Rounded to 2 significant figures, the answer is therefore 0.87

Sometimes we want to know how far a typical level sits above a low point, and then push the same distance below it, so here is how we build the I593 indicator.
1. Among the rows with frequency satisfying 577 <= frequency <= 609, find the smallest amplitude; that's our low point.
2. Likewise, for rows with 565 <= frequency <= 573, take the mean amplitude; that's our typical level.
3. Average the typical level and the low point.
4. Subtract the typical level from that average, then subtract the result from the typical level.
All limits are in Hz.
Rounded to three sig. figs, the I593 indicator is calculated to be 0.948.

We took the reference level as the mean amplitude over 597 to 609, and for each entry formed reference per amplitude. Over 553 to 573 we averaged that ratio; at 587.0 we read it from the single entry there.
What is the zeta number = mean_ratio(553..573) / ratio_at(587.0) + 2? 3.05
